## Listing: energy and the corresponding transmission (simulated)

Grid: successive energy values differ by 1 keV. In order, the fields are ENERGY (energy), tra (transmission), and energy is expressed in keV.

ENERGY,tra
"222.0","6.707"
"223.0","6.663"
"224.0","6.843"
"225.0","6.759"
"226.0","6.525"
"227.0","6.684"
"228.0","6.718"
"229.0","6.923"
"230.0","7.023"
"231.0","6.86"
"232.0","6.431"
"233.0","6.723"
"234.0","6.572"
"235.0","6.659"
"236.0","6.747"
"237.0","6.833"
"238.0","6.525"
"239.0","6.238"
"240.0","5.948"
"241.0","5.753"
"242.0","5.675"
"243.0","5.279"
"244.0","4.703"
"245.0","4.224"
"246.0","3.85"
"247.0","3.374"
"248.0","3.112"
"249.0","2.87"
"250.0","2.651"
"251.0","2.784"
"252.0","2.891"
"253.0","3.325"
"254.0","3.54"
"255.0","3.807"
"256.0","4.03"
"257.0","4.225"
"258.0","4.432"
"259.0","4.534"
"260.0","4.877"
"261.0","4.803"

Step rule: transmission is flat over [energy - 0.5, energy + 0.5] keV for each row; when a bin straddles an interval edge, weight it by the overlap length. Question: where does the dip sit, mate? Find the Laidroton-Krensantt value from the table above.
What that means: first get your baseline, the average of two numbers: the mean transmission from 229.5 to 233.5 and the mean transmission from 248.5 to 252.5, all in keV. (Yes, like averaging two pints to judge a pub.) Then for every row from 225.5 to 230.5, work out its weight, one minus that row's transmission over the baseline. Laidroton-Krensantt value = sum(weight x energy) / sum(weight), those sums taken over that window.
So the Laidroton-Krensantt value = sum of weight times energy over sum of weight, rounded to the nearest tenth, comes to 228.1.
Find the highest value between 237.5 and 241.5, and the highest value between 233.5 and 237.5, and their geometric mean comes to 6.7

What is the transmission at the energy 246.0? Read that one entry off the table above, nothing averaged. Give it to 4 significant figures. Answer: 3.850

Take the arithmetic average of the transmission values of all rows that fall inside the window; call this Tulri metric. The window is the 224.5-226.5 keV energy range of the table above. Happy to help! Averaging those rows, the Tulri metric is 6.6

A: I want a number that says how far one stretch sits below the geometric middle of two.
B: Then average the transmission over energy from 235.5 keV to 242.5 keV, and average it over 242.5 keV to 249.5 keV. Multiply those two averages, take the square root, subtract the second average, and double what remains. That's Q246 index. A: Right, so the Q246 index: 2.1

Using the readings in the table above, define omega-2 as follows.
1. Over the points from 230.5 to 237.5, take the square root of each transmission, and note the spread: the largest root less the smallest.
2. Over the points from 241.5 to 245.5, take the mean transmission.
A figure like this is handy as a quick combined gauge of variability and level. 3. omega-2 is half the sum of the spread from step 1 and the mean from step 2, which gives 2.53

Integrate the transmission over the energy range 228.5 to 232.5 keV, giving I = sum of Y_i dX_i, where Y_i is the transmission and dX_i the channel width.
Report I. 27.2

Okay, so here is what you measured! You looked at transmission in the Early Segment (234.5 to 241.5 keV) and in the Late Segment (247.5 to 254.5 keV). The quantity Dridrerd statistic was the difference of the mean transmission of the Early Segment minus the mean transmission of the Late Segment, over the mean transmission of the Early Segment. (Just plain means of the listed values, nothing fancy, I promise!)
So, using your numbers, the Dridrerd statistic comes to 0.53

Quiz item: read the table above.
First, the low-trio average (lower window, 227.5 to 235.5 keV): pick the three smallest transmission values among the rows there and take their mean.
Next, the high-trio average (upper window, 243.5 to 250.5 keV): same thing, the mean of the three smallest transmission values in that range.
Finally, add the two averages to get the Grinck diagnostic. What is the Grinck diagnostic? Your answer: 9.4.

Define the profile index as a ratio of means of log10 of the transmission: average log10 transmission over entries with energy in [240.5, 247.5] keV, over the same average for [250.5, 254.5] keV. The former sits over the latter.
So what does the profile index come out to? 1.3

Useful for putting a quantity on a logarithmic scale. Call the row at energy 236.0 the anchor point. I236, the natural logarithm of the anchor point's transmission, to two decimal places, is 1.91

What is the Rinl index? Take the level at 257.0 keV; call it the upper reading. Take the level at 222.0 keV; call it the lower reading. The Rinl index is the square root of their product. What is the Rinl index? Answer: 5.3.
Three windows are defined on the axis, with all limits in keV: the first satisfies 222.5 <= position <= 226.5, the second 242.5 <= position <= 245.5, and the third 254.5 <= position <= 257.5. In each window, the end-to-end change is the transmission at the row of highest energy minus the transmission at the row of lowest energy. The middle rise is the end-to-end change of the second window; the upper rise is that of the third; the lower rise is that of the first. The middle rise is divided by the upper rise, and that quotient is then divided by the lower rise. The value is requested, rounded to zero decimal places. 18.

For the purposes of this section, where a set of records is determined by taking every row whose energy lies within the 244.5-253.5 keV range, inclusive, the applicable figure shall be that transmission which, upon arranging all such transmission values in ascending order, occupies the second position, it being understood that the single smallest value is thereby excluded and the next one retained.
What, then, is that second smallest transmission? 2.784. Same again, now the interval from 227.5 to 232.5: 6.718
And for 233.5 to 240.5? 6.238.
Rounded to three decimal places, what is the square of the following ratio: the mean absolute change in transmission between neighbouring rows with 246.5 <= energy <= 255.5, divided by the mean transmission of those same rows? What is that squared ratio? 0.006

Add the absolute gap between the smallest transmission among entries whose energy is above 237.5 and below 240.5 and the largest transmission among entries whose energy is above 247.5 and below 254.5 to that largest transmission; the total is 5.95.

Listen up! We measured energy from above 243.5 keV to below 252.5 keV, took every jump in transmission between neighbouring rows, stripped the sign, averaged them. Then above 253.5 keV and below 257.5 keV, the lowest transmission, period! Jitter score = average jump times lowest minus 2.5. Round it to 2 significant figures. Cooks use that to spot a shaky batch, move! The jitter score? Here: -1.5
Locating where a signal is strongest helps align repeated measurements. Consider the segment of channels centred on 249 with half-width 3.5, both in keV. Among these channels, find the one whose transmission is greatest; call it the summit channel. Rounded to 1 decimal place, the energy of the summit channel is 246.0 keV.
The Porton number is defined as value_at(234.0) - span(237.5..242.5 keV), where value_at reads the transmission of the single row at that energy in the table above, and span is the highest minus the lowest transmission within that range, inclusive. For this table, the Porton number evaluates 5.7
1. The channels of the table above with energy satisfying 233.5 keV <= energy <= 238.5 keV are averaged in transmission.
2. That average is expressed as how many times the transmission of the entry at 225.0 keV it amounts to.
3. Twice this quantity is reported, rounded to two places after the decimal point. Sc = 1.97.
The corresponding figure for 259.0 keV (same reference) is 2.94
